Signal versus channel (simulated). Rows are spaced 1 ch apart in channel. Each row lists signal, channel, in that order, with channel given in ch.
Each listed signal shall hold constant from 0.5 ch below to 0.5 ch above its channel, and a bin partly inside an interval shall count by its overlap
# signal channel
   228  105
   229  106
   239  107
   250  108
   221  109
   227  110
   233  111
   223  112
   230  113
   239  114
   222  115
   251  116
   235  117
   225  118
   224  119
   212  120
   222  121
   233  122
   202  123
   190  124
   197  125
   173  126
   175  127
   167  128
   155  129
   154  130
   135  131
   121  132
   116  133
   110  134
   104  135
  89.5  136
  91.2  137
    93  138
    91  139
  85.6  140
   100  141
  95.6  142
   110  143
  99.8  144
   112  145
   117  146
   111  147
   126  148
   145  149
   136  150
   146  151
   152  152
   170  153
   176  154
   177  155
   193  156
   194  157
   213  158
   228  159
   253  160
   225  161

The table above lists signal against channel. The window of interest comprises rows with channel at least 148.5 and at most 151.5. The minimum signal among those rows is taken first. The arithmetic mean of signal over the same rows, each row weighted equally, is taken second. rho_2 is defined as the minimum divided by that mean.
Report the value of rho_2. 0.956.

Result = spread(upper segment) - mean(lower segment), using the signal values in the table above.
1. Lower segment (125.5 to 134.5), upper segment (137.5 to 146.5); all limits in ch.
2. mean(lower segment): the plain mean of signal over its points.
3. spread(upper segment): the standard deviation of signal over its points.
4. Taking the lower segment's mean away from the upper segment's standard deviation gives -135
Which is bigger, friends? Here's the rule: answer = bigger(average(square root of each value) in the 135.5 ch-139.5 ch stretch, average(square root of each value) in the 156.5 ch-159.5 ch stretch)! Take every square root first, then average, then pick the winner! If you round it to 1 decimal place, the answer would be 14.5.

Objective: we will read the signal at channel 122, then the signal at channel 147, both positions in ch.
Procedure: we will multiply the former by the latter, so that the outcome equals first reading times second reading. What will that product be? 25863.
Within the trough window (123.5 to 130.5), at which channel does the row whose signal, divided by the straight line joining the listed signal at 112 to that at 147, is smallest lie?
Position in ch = 129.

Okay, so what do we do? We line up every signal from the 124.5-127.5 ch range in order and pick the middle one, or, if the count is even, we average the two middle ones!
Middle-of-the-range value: 175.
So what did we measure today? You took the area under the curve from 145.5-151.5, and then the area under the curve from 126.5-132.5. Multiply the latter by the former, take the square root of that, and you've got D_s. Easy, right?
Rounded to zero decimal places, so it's 842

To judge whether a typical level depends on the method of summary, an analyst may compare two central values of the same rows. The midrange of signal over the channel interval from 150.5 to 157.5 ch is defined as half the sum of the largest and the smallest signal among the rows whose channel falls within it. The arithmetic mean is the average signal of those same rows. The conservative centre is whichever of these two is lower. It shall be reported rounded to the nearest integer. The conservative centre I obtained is 170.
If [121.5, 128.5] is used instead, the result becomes 191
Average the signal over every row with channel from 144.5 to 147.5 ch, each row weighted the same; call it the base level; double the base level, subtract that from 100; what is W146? -127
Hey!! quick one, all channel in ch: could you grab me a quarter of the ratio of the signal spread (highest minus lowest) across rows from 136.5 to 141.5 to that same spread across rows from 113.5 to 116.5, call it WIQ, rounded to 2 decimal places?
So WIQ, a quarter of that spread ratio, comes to 0.12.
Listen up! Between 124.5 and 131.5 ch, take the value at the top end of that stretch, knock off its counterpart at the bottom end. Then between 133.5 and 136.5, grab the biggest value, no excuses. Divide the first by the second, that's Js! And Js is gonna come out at -0.56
